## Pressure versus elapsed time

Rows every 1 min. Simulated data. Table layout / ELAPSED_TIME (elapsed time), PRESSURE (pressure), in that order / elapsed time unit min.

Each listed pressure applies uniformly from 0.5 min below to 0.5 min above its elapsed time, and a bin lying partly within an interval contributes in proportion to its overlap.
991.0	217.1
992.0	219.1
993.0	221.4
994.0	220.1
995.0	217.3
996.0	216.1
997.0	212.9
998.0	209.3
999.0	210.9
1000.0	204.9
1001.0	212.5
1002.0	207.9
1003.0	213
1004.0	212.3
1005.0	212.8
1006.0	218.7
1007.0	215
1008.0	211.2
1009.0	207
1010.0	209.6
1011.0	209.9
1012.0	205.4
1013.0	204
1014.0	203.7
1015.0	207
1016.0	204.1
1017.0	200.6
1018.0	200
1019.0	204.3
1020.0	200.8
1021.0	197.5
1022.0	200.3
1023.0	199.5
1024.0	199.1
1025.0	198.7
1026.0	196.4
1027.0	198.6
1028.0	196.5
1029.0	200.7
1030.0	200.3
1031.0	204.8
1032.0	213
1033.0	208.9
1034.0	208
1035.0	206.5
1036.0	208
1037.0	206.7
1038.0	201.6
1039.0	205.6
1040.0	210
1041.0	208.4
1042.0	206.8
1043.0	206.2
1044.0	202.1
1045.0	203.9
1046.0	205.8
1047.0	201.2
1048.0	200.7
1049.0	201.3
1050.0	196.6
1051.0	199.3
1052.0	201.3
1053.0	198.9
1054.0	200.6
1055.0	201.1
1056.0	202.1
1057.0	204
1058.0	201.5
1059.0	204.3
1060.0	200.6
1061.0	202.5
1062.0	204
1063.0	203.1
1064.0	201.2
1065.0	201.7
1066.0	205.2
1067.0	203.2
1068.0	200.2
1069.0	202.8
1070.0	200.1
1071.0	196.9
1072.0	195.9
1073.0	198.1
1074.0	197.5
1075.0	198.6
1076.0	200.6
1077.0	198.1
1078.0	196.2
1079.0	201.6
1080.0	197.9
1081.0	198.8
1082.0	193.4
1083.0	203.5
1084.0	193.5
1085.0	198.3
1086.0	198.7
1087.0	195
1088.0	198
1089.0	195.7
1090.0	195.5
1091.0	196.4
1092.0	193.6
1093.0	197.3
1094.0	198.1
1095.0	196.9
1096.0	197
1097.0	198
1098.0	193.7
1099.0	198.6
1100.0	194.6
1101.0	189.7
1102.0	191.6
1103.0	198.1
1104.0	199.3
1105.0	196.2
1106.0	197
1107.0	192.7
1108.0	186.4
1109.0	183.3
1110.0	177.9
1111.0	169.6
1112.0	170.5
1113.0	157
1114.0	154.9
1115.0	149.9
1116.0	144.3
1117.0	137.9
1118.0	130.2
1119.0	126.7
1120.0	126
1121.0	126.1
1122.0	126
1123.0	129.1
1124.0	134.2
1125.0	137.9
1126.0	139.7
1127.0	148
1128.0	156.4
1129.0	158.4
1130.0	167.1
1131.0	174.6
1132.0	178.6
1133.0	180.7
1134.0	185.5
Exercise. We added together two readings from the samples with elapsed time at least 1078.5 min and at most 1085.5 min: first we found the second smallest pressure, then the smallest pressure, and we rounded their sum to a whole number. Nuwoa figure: 387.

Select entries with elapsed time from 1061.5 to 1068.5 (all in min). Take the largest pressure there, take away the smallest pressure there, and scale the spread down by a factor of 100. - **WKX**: 0.050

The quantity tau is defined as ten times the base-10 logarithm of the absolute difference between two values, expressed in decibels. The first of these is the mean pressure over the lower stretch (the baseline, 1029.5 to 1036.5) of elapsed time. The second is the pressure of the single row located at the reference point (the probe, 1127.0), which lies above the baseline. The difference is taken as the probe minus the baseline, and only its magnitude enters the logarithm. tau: 18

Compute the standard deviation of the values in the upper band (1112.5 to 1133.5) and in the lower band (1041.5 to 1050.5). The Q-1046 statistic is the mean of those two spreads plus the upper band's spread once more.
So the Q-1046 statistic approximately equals 28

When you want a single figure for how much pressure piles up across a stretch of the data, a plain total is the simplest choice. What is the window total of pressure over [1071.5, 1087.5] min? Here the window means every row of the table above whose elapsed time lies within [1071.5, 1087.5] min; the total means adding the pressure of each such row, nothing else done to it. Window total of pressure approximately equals 3166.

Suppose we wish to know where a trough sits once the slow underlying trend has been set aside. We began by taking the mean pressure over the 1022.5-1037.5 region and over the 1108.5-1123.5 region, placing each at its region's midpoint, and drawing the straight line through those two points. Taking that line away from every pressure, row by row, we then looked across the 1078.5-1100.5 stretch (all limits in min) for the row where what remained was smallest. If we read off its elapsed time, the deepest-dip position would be 1082.0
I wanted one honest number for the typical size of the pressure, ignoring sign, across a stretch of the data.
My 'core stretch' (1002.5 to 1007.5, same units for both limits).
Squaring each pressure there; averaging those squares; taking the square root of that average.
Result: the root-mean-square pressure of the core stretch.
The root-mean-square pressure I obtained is 214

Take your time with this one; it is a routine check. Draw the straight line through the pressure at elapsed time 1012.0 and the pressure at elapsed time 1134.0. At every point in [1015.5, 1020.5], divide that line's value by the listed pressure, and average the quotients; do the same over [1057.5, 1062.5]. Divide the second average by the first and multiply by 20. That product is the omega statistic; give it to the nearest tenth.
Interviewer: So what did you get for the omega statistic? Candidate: 19.3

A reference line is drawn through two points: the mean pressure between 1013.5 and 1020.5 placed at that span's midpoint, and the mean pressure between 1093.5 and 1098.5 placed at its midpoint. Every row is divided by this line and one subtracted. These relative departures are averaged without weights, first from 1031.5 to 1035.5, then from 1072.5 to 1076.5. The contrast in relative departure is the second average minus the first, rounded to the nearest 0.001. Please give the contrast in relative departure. -0.036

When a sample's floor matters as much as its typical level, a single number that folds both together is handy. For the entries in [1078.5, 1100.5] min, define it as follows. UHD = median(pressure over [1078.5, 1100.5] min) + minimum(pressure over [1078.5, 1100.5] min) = 391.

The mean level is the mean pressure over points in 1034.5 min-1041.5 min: 207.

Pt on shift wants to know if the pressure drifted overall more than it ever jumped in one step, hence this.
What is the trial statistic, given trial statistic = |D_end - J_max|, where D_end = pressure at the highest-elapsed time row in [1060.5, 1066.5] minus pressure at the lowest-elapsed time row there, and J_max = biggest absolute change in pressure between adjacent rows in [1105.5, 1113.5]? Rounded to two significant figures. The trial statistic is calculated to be 11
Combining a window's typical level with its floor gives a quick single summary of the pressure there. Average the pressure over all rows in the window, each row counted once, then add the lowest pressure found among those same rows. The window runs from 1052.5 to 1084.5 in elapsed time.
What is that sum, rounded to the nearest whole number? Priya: 394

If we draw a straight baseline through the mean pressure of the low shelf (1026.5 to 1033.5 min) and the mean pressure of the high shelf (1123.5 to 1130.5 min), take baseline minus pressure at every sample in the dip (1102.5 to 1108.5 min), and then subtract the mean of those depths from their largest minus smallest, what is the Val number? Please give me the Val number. 45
